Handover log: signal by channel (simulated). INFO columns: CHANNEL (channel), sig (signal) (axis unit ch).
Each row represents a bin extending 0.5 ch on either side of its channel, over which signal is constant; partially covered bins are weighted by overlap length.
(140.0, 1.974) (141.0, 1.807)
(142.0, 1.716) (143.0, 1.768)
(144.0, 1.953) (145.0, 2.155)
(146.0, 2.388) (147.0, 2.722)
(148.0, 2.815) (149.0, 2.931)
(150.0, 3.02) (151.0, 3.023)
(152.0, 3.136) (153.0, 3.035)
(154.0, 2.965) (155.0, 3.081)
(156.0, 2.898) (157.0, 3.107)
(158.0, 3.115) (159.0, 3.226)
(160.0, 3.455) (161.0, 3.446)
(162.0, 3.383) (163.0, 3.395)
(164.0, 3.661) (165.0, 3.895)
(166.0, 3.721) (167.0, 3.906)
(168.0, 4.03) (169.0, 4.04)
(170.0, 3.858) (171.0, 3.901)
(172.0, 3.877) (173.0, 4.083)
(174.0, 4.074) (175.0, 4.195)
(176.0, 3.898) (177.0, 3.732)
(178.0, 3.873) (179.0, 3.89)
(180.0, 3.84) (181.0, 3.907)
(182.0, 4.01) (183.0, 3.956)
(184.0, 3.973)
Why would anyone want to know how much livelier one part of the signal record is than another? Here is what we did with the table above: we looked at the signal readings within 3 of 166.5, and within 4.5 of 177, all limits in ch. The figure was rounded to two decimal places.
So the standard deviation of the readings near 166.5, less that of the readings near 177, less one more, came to -0.99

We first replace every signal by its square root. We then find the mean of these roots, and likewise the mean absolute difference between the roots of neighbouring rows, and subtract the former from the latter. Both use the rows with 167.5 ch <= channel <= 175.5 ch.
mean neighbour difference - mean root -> -2.0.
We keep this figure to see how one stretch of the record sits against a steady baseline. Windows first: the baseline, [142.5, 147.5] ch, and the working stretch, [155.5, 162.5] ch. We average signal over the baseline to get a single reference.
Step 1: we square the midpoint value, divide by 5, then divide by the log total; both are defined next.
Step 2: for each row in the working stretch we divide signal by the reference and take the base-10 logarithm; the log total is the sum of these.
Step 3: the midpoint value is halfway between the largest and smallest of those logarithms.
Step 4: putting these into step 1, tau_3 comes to 0.004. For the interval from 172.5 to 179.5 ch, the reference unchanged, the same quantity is 0.007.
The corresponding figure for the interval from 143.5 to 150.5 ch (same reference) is 0.001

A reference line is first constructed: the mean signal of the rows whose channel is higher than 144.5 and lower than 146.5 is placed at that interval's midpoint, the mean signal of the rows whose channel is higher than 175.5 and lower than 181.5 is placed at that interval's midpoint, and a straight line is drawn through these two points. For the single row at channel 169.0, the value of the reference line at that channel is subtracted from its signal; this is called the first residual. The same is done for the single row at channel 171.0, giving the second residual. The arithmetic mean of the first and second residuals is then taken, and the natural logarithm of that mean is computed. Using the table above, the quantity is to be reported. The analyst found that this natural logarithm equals -0.65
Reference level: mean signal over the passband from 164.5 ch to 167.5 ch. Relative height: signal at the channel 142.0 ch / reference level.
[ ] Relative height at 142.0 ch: 0.45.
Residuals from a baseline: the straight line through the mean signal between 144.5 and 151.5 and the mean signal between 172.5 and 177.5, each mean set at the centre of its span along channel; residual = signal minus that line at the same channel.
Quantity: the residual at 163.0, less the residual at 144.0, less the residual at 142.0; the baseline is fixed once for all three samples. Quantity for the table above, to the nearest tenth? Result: 1.3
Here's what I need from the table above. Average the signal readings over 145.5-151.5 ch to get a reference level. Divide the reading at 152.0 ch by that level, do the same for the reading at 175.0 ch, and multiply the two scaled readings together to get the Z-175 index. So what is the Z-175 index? 1.66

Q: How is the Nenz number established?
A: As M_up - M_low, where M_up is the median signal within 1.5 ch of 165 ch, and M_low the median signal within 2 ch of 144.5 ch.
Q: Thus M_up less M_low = 1.7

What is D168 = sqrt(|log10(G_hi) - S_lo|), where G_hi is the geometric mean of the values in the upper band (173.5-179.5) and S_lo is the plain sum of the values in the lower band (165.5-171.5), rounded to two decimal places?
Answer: 4.78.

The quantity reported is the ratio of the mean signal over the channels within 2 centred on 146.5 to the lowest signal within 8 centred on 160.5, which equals 0.8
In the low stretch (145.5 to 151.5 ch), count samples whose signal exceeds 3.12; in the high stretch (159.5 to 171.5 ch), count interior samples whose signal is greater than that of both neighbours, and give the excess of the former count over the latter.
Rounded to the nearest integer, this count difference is -2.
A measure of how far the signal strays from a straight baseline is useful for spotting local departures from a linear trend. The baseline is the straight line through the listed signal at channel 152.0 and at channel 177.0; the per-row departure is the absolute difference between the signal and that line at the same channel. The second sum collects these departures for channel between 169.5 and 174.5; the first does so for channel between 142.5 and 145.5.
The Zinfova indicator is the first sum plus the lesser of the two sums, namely 4.7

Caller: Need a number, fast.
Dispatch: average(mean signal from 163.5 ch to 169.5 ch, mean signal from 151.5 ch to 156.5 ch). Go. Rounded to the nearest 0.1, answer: 3.4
